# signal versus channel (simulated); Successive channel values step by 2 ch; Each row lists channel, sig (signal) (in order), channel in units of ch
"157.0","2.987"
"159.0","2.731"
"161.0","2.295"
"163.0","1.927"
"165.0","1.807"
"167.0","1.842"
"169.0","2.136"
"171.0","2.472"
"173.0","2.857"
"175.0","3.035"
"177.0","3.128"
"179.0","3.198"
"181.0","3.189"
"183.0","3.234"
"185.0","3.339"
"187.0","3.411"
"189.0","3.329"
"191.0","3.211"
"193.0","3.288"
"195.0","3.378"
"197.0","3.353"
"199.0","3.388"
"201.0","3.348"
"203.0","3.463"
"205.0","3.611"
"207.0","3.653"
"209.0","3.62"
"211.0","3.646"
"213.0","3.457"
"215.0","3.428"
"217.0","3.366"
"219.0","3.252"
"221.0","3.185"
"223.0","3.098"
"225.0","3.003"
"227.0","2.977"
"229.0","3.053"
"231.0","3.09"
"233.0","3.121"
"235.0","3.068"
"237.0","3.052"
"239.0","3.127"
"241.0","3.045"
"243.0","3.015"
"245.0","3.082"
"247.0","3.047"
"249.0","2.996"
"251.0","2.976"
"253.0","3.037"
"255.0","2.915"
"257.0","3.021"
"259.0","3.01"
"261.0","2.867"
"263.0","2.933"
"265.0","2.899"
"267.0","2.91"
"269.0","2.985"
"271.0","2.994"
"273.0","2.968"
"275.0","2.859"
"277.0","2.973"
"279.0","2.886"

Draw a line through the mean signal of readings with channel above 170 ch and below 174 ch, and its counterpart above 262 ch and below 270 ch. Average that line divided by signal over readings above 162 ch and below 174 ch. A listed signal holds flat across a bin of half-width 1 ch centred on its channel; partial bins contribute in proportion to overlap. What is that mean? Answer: 1.25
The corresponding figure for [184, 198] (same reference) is 0.82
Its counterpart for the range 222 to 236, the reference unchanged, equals 0.92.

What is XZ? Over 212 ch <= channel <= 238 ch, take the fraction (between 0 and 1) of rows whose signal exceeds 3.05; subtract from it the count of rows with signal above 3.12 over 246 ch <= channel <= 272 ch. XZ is 1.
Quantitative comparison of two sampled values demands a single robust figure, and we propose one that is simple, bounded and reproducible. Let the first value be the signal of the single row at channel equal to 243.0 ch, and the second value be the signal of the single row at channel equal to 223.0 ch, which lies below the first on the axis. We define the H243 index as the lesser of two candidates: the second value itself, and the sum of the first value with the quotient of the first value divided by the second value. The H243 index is 3.10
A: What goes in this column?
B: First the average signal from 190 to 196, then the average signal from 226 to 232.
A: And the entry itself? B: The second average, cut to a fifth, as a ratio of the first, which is 0.18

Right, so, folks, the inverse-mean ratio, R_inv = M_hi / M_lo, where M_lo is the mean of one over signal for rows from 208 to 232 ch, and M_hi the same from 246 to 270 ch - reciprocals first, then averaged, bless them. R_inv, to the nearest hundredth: 1.10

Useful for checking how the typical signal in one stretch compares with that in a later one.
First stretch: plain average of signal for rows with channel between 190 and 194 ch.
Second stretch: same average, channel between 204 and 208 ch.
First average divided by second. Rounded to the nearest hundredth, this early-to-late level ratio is 0.89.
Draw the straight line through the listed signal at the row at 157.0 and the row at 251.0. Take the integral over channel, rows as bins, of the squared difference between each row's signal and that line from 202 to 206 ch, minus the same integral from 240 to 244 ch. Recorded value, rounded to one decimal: 1.2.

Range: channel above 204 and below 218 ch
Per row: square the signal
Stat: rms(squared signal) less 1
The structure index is 11.6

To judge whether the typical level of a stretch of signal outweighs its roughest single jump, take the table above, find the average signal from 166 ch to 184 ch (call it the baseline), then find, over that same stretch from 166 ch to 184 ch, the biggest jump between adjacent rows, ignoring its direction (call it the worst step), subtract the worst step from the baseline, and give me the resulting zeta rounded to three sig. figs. 2.40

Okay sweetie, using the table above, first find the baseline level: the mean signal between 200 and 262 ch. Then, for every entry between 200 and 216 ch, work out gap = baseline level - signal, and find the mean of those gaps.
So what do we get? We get -0.35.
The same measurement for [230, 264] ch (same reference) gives 0.16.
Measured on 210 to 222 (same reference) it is -0.21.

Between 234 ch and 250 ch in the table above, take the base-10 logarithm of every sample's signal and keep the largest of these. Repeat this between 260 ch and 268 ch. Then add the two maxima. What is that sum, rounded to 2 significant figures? 0.96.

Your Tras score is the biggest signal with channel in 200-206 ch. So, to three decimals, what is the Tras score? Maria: 3.611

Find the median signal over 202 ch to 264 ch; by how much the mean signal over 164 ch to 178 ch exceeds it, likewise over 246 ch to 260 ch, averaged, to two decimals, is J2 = -0.33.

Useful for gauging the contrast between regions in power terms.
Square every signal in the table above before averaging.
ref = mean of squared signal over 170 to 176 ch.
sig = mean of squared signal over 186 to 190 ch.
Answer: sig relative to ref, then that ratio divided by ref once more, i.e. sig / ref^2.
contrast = 0.185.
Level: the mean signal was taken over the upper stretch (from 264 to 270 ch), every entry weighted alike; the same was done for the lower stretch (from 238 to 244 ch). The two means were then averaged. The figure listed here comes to 3.00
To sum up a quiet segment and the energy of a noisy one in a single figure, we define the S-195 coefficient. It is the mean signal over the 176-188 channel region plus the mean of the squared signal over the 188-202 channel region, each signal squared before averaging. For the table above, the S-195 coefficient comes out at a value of 14.3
